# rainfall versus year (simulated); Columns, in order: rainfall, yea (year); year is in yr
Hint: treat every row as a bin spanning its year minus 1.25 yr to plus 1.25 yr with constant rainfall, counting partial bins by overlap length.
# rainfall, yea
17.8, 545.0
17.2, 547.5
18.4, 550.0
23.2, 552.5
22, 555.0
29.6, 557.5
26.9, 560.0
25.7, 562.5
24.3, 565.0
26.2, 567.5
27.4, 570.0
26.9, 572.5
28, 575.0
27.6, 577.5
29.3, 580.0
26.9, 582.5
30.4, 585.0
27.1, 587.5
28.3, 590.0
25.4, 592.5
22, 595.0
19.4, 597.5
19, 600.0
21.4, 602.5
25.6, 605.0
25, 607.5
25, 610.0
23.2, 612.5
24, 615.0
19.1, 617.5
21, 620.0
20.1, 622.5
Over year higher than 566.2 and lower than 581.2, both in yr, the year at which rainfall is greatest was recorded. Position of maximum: 580.0 yr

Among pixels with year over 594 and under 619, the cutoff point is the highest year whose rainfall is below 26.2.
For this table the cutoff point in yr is 617.5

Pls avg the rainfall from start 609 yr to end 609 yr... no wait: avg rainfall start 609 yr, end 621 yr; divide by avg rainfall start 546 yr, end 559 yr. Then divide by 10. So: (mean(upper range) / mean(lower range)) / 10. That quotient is 0.102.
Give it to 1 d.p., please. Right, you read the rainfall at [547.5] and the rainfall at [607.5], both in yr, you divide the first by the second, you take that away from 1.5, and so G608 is 0.8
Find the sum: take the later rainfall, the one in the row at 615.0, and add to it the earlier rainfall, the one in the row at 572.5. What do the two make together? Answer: 51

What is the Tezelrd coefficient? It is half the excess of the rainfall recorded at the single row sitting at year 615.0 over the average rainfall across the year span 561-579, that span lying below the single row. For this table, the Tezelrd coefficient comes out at -1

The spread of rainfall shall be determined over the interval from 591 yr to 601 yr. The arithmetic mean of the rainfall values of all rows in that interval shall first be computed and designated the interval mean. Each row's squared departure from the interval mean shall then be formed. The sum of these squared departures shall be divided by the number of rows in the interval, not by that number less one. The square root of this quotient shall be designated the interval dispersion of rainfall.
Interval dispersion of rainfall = 2.6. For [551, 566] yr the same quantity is 2.5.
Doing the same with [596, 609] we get 2.8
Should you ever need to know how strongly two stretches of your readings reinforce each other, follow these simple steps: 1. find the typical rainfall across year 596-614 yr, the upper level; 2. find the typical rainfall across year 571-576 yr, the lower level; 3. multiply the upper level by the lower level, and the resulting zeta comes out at 622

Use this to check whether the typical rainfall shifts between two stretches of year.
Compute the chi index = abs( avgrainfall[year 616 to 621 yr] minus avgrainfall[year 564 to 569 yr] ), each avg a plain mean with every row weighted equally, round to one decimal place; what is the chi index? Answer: 5.2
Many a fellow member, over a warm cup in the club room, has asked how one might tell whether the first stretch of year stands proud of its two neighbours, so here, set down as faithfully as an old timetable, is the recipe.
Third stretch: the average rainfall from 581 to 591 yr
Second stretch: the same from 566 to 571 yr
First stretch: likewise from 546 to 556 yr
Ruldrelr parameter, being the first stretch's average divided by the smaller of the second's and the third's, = 0.75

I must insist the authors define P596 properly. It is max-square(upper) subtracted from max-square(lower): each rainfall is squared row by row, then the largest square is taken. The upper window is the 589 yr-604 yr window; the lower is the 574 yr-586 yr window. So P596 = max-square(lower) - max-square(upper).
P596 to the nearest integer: 123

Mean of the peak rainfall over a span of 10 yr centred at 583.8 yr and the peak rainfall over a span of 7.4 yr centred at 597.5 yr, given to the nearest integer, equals 26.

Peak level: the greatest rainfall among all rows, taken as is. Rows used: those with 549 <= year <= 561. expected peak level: 29.6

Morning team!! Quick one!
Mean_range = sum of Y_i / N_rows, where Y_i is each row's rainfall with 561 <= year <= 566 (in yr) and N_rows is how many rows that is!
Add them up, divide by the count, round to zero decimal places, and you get 25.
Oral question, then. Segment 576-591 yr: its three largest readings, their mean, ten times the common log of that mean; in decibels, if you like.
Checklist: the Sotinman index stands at 14.7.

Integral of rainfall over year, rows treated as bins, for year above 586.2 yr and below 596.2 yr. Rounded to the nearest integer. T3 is 257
